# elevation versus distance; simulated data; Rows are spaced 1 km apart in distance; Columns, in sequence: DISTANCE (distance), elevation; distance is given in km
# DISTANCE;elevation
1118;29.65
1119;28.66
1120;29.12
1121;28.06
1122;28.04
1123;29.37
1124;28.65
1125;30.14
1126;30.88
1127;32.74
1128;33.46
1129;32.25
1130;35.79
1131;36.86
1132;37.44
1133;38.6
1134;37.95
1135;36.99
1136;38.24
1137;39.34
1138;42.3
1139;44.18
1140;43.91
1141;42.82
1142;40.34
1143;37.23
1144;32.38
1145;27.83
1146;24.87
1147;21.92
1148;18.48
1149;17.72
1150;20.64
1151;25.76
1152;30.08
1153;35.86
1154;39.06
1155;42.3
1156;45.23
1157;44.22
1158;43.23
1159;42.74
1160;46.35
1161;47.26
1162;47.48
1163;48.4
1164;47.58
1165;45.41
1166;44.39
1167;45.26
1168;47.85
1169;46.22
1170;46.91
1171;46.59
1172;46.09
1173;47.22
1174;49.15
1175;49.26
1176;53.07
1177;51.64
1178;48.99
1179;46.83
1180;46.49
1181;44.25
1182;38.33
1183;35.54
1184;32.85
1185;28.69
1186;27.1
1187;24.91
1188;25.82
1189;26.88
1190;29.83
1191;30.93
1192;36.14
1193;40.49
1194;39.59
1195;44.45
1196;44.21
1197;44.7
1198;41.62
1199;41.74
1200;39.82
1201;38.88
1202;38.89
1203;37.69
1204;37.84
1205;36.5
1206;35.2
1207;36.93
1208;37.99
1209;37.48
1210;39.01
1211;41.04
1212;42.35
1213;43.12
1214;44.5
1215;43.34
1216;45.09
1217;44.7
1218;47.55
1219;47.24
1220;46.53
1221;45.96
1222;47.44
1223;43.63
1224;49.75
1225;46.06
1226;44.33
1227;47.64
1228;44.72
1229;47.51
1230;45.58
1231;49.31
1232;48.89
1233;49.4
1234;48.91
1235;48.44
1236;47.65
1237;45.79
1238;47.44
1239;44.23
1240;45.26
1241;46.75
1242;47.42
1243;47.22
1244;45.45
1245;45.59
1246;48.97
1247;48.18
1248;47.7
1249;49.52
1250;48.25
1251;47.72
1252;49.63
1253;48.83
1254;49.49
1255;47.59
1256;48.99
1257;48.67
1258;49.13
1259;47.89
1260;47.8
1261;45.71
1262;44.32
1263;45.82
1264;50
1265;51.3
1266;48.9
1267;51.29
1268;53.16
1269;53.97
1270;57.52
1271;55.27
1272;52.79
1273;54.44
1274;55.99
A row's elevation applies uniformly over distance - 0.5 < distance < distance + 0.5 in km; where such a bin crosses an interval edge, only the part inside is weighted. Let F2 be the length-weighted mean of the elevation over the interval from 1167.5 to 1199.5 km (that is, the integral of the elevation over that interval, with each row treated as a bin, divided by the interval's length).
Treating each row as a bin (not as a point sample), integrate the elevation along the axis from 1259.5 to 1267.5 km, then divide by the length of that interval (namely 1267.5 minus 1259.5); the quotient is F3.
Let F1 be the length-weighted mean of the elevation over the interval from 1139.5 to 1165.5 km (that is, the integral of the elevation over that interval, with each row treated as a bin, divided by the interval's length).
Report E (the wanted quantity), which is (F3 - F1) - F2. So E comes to -30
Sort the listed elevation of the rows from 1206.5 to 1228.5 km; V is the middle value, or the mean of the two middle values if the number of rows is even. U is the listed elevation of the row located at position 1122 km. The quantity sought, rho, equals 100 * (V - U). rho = 1656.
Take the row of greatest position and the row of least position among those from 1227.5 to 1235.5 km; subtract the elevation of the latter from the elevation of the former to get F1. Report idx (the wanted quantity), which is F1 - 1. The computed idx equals 3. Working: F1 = 4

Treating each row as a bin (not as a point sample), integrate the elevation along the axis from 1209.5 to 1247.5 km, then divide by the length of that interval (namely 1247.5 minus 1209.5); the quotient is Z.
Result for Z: 46.1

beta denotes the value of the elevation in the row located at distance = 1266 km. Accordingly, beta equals 48.9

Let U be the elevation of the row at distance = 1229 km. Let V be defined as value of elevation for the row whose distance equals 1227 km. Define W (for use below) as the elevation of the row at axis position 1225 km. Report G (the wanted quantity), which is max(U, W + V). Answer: 93.7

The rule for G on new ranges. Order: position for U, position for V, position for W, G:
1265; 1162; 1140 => 91.4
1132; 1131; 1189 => 63.7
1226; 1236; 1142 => 88.0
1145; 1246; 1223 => 92.6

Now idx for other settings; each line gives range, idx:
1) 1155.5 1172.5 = 0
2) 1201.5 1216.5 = 5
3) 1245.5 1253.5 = -1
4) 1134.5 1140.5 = 6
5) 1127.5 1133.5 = 4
